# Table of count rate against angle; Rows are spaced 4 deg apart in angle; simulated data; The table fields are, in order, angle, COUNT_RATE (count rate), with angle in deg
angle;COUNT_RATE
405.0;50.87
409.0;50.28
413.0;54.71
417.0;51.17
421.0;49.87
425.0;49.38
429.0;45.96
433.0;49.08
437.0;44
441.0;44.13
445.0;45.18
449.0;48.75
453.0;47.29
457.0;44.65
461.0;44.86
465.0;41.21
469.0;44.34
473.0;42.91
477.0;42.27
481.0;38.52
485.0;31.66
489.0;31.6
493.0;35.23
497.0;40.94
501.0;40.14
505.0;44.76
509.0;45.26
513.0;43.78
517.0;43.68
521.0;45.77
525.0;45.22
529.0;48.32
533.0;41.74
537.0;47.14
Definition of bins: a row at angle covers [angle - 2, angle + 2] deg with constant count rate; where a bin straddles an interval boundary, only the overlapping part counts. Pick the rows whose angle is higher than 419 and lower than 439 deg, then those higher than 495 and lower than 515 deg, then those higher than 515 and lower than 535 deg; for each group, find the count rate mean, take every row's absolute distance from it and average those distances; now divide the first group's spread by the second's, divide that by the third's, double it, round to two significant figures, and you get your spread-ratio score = 1.2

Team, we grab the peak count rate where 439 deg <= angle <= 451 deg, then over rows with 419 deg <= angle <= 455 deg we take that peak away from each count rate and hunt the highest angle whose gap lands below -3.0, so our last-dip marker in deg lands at 445.0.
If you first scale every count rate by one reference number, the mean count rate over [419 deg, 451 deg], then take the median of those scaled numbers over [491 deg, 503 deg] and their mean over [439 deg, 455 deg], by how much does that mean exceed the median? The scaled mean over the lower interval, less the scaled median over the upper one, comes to 0.132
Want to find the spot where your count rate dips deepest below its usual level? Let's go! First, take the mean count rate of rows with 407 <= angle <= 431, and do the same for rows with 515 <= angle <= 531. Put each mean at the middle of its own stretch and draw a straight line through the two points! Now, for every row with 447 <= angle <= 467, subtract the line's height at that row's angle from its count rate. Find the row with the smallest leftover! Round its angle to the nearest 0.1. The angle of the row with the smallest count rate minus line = 465.0 deg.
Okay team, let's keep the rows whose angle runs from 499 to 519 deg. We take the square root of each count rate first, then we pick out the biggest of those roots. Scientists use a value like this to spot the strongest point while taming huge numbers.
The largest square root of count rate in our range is 6.73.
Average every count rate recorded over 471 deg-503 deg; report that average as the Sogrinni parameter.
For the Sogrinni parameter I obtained 38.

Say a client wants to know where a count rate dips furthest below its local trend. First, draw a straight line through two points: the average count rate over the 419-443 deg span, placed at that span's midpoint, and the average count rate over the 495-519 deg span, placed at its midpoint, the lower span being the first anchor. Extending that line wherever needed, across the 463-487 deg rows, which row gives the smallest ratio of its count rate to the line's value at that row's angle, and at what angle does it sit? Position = 485.0 deg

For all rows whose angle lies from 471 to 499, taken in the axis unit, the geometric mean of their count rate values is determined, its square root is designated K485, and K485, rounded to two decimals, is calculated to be 6.11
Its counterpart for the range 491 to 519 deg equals 6.47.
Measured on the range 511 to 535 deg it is 6.69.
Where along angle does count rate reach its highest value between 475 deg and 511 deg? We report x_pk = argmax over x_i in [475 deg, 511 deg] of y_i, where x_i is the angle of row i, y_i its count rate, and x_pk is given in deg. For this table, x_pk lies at 509.0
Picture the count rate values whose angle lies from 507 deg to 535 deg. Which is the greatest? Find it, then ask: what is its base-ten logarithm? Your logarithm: 1.68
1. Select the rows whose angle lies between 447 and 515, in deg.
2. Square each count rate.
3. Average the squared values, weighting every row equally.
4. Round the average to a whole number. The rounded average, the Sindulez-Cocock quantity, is 1758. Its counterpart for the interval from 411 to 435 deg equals 2510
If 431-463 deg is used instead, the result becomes 2119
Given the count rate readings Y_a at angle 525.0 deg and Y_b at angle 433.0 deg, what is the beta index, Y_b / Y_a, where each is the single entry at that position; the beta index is 1.09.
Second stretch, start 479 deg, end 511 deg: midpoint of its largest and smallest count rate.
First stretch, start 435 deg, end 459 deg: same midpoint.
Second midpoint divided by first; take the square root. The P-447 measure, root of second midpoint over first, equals 0.91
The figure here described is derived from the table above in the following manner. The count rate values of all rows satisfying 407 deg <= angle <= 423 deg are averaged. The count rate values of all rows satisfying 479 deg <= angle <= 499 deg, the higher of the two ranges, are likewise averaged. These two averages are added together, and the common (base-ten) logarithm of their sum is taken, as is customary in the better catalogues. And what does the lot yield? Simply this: 1.94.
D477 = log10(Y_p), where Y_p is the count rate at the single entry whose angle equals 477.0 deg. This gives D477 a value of 1.63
